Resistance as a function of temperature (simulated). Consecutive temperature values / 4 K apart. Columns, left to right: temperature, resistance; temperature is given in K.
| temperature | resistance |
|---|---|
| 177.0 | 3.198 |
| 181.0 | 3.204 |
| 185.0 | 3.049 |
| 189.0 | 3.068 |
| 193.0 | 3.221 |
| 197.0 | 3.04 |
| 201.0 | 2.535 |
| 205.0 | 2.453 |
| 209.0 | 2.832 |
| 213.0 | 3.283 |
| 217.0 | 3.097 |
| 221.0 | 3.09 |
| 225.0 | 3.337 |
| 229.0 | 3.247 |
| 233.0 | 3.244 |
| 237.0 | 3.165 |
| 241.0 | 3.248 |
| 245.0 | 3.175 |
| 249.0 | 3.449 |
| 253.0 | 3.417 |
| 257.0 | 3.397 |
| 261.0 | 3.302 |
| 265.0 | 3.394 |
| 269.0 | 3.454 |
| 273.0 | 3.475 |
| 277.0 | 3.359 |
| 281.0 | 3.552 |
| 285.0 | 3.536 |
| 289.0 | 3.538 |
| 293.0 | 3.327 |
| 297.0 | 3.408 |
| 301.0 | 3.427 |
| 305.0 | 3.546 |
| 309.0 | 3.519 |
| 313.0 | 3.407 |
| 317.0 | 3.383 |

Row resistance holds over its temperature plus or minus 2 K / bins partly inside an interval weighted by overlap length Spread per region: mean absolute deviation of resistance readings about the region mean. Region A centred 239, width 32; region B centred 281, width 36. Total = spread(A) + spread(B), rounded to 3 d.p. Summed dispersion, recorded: 0.155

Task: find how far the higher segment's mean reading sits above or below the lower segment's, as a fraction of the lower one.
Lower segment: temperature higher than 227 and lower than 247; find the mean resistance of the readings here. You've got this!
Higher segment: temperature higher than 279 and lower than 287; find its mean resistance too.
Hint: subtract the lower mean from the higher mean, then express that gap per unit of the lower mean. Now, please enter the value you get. 0.10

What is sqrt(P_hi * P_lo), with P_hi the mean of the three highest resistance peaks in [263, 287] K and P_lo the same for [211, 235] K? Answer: 3.40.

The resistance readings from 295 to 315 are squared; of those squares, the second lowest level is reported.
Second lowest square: 11.6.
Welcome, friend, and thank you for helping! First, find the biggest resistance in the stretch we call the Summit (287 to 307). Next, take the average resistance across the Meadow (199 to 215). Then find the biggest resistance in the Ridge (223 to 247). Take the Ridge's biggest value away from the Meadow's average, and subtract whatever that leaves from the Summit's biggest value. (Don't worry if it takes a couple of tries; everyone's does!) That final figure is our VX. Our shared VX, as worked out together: 4.11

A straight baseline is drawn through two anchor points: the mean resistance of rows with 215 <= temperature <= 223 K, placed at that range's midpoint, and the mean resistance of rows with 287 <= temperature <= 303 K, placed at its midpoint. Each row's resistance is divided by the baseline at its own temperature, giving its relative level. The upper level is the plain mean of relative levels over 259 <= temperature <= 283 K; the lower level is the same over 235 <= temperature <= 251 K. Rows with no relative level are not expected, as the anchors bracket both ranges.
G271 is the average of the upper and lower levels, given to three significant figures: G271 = 1.02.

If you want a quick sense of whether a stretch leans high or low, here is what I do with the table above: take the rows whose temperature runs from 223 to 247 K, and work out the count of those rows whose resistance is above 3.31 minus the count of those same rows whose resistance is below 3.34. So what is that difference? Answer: -5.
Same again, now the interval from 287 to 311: 5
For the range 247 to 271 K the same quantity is 4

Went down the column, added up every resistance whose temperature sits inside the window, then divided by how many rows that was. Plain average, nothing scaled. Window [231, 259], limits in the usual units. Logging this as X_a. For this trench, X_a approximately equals 3.3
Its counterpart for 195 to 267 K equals 3.2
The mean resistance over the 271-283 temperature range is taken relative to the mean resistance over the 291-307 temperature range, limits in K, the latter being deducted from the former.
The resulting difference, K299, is 0.0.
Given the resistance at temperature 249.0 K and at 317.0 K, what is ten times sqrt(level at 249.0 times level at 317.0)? 34.2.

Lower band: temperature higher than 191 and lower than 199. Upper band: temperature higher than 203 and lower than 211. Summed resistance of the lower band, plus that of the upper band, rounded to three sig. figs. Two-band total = 11.5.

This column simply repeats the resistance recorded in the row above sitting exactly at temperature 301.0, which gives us 3.427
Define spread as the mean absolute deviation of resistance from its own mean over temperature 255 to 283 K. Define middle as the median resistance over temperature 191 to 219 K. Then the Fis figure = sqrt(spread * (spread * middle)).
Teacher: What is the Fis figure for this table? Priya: 0.112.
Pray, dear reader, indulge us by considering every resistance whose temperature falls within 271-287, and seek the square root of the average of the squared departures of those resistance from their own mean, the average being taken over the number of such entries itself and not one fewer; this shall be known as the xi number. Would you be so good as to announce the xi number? 0.076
